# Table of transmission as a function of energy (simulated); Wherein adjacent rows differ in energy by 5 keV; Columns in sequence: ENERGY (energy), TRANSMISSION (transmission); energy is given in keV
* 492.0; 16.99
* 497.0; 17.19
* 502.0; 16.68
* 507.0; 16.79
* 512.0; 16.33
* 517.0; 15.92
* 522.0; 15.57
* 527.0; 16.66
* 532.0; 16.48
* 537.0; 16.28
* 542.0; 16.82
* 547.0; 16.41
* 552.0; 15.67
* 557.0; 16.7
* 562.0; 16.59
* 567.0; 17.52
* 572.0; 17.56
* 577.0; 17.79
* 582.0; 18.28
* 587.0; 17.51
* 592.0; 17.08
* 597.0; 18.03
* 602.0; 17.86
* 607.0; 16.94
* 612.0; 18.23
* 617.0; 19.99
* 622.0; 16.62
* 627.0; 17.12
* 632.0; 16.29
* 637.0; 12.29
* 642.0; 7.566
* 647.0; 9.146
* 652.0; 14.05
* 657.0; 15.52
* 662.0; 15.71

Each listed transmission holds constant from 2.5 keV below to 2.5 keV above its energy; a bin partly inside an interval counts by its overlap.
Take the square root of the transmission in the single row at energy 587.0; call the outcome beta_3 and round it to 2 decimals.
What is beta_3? 4.18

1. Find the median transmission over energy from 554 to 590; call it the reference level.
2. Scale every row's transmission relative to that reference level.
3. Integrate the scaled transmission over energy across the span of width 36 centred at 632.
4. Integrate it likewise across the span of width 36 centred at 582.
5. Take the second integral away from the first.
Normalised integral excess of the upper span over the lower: -7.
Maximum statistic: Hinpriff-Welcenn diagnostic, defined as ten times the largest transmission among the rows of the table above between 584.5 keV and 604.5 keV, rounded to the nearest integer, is 180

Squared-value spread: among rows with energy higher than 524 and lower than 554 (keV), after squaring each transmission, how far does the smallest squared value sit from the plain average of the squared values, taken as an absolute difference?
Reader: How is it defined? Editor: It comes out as 23.1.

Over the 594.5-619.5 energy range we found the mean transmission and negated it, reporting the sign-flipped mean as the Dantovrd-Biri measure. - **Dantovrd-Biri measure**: -18.2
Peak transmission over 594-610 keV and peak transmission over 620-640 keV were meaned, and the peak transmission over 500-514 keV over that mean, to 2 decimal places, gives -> 0.96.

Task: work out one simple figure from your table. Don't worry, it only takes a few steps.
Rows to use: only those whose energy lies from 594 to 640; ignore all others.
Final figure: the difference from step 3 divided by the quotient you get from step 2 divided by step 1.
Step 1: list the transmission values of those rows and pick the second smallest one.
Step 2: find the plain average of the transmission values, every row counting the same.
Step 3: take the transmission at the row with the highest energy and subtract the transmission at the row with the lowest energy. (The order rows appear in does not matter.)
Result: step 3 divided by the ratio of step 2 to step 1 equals -5.5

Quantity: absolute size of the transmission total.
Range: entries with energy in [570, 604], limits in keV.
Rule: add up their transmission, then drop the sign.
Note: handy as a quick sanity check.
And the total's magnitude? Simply 124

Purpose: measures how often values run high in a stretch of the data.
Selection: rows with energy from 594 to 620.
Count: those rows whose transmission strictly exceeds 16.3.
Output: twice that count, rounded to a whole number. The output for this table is 10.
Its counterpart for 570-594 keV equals 10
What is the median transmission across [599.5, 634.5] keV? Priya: 17.1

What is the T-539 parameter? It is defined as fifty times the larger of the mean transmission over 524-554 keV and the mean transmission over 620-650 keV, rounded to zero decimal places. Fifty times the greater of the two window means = 819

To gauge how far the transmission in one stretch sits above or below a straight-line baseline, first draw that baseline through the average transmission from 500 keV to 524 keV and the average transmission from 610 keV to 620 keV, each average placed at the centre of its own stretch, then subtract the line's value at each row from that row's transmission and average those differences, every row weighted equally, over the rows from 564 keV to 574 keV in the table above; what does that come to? -0.3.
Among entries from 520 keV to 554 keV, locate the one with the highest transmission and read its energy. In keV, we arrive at 542.0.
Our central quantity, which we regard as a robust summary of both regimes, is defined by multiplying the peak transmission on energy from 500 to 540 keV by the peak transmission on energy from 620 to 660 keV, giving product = 287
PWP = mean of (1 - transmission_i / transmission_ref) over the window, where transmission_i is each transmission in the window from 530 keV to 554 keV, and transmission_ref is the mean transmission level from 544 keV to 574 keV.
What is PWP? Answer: 0.02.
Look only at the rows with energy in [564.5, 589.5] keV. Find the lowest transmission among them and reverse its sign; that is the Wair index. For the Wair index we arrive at -17.5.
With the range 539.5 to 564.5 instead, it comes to -15.7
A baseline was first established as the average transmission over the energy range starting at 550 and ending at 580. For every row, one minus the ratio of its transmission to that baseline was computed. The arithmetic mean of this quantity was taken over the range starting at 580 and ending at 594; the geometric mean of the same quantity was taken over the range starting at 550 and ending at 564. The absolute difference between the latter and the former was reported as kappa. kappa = 0.069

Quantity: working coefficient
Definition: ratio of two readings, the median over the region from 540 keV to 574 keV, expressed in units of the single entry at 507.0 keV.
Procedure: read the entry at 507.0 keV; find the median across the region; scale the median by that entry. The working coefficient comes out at 0.99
